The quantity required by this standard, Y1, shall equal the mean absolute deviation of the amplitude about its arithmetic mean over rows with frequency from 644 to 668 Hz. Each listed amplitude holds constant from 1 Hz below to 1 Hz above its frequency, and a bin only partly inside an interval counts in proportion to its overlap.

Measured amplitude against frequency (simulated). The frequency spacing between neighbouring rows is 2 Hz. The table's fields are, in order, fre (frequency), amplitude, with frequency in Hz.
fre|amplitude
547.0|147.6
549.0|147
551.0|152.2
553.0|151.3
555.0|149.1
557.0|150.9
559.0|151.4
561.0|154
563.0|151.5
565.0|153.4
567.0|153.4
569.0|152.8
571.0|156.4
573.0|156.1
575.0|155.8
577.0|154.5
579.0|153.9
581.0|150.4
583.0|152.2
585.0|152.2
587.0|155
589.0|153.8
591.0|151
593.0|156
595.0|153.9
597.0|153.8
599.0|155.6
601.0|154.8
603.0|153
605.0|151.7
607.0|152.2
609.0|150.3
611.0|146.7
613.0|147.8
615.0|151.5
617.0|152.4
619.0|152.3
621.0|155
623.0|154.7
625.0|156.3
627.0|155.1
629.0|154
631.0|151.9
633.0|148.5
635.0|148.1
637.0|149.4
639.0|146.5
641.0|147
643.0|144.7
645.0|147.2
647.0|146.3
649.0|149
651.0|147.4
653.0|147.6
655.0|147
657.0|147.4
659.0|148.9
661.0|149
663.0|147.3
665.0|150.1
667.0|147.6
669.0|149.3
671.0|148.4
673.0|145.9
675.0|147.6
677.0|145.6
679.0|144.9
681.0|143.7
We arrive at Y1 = 0.9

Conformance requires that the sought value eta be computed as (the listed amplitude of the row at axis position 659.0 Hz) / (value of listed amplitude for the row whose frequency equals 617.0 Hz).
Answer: 0.98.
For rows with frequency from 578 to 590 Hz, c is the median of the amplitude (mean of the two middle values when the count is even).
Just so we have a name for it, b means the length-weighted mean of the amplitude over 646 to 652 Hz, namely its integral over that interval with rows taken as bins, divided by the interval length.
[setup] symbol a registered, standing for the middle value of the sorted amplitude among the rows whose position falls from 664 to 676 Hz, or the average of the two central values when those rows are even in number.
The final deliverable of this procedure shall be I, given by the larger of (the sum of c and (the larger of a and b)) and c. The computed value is 301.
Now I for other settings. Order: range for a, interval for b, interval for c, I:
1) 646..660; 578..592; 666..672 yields 301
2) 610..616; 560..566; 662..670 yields 301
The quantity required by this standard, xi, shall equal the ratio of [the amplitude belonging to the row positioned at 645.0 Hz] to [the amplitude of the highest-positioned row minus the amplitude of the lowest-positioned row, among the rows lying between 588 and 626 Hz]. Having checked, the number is 59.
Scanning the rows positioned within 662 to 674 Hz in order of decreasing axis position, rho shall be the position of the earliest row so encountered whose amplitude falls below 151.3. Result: 673.0 Hz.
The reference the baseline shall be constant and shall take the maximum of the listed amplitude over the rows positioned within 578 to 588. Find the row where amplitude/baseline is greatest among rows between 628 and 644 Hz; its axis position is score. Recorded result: 629.0 Hz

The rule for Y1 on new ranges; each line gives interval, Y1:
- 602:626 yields 2.0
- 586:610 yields 1.5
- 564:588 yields 1.4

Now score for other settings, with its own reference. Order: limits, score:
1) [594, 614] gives 599.0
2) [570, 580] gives 571.0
